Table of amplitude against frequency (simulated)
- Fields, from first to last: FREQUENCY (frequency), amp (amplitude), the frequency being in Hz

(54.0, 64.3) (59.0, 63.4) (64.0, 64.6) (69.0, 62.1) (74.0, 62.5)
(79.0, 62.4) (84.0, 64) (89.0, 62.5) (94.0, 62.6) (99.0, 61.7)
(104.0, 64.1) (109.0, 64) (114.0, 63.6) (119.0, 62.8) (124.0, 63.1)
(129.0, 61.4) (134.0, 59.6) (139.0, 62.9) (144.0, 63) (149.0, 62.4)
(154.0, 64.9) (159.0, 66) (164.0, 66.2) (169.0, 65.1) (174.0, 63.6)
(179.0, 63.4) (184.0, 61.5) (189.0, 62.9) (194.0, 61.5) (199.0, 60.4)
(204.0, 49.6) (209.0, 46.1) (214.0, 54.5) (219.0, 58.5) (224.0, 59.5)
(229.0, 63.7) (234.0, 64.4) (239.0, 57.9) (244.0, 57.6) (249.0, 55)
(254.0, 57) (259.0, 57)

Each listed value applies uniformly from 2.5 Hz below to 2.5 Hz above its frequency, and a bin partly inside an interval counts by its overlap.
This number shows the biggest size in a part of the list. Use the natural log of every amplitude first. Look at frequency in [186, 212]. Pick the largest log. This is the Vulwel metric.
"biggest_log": 4.14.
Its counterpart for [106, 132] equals 4.16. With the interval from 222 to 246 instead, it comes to 4.17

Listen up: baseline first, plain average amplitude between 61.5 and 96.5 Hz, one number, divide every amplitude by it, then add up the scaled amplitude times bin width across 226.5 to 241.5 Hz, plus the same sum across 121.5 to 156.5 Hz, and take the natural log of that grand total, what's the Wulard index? 3.9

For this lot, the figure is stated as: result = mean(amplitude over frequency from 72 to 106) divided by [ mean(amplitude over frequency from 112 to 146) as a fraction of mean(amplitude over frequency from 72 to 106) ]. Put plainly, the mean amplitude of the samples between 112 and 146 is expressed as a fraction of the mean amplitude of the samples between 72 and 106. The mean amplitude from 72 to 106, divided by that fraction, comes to 63.3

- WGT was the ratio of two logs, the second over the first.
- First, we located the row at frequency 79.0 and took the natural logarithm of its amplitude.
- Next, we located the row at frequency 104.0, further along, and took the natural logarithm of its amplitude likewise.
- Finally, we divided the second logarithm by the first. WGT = 1.01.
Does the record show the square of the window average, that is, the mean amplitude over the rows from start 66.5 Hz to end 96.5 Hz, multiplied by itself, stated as 3929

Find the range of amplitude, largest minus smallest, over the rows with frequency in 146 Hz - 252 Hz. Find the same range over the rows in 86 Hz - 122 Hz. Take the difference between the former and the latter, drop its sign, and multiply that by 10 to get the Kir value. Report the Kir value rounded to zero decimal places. 177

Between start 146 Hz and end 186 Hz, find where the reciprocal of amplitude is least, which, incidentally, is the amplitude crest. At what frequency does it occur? 164.0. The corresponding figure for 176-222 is 179.0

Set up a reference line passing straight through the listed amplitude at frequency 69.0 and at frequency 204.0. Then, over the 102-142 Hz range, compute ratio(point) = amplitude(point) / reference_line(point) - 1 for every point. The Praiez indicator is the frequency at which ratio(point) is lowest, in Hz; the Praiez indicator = 134.0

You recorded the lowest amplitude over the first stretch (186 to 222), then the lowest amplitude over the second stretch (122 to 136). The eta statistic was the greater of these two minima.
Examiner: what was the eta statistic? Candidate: 59.6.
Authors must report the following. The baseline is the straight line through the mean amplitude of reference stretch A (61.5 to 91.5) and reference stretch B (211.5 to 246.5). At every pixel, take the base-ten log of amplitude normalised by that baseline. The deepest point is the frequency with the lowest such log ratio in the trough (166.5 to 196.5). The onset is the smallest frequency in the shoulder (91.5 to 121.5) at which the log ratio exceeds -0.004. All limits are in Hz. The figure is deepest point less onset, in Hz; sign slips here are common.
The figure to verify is 90 Hz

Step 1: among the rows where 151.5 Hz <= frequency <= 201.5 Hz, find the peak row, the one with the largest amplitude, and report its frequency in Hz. 164.0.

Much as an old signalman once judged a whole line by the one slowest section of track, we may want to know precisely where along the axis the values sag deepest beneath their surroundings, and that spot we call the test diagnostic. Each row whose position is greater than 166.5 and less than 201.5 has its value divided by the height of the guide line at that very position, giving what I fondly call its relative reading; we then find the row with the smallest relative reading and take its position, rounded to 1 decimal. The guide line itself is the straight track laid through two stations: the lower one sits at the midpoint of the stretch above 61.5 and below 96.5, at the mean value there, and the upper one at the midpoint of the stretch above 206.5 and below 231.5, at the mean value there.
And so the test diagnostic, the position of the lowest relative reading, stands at 199.0 Hz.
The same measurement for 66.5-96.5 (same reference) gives 69.0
